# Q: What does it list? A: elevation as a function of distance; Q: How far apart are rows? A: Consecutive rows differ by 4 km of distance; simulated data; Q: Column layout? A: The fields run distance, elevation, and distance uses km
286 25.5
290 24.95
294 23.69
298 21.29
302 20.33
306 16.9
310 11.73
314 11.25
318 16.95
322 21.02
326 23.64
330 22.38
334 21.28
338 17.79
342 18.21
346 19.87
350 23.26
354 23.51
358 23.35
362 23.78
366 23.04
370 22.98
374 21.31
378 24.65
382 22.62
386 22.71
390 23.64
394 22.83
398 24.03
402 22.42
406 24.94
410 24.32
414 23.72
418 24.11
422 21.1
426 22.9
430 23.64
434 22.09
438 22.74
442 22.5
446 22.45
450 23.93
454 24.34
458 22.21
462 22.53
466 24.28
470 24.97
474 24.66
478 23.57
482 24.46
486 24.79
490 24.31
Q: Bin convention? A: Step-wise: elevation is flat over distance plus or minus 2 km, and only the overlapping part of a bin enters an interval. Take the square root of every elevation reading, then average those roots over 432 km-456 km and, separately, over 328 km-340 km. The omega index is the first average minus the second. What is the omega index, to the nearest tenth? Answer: 0.3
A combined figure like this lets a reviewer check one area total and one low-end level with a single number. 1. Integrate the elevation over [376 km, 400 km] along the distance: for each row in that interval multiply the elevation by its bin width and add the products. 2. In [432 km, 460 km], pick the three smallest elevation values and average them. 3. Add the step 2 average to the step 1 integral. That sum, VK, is 584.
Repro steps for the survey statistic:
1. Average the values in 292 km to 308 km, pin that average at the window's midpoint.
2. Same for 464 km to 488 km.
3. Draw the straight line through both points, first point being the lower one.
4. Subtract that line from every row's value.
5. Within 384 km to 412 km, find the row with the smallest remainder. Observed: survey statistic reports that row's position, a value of 402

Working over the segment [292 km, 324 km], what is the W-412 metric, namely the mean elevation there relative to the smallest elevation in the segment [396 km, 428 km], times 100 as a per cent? 85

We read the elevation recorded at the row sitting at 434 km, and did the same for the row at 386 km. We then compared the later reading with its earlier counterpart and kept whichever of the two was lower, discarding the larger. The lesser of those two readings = 22.1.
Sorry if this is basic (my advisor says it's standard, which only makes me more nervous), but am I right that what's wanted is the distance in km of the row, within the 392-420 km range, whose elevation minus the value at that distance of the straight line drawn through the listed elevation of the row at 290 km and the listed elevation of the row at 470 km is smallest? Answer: 402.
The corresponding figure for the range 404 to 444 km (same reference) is 422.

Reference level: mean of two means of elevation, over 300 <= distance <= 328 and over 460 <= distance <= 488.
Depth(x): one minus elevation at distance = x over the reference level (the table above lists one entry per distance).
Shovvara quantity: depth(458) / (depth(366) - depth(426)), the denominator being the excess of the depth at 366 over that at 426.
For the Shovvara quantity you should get 10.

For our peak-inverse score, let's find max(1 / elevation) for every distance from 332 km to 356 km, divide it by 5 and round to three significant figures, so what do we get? 0.0112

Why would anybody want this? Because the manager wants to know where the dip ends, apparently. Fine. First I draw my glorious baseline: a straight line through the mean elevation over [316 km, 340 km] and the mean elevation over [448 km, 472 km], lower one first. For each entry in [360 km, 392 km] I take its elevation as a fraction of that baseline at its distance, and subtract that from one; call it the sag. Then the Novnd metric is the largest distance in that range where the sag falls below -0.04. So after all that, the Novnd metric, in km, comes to 390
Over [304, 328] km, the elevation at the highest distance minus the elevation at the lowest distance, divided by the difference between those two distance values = 0.34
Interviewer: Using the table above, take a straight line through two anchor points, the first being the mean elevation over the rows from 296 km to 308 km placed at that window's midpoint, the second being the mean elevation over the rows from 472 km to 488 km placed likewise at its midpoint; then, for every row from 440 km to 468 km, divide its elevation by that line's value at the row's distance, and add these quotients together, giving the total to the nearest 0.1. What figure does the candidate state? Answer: 6.9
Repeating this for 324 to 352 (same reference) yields 7.1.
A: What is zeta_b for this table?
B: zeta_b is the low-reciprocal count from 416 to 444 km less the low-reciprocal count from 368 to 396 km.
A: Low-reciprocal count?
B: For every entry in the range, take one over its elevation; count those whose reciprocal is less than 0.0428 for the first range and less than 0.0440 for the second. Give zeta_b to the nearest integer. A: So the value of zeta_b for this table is -2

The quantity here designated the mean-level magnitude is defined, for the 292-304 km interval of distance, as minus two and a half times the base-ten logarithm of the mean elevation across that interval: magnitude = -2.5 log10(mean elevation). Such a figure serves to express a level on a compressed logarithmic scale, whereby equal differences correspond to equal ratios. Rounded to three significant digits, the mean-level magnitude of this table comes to -3.34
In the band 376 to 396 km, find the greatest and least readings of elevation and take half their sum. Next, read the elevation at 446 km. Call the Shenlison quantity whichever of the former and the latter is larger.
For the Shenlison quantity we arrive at 23.6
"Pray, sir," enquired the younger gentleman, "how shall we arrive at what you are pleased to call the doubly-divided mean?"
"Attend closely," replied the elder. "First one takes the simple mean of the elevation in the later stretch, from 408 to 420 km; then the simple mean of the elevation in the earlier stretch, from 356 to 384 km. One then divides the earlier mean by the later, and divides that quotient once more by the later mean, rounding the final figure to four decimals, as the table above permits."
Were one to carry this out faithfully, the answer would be 0.0399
